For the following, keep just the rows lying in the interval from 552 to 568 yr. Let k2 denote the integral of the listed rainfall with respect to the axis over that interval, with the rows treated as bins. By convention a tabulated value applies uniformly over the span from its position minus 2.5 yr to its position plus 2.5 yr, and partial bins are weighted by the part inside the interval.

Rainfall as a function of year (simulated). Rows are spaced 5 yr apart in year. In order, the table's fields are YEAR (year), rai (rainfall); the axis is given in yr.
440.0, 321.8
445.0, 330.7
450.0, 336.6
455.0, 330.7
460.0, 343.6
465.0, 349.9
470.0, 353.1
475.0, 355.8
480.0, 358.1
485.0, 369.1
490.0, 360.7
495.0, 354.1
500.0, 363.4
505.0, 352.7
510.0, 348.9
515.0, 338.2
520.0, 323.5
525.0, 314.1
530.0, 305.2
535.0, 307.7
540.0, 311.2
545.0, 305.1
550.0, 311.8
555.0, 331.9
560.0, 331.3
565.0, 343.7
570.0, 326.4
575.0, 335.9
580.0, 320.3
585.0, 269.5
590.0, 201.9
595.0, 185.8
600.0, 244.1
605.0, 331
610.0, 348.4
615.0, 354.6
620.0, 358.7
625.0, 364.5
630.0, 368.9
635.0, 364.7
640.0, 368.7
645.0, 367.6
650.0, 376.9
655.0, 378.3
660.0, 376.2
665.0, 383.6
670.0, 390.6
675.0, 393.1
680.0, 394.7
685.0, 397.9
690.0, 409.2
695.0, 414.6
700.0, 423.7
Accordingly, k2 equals 5354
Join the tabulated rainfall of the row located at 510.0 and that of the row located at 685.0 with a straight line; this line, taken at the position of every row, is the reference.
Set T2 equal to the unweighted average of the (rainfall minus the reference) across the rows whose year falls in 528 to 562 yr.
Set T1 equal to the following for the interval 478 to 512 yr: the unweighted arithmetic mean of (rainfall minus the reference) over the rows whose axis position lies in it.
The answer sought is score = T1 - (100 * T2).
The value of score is 4395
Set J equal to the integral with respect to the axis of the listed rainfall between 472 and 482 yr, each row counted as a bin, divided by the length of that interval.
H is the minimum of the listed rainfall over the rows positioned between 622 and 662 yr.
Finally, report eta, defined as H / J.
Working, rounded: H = 364.5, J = 357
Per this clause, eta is 1.02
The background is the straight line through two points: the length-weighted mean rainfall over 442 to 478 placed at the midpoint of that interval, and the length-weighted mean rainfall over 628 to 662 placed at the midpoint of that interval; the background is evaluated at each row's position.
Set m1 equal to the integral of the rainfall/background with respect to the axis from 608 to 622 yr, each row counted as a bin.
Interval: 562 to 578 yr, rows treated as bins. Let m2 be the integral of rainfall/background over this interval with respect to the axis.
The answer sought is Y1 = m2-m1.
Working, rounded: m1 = 13.5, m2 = 14.9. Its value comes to 1.4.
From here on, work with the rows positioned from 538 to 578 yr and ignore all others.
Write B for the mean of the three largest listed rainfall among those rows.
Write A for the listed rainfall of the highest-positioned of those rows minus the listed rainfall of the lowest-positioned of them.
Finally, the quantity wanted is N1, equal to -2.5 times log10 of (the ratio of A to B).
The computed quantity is 2.8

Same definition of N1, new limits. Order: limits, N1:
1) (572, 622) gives 3.0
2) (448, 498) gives 3.3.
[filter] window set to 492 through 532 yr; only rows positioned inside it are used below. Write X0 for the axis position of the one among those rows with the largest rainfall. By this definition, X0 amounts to 500.0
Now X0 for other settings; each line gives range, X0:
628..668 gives 665.0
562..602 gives 565.0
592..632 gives 630.0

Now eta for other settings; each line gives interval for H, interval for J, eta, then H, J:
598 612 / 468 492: 0.68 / 244.1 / 359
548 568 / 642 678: 0.82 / 311.8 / 381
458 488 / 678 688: 0.87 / 343.6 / 397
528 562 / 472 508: 0.85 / 305.1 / 359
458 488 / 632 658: 0.93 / 343.6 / 371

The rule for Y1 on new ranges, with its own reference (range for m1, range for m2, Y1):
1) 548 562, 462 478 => 3.7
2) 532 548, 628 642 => 0.0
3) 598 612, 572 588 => 1.7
